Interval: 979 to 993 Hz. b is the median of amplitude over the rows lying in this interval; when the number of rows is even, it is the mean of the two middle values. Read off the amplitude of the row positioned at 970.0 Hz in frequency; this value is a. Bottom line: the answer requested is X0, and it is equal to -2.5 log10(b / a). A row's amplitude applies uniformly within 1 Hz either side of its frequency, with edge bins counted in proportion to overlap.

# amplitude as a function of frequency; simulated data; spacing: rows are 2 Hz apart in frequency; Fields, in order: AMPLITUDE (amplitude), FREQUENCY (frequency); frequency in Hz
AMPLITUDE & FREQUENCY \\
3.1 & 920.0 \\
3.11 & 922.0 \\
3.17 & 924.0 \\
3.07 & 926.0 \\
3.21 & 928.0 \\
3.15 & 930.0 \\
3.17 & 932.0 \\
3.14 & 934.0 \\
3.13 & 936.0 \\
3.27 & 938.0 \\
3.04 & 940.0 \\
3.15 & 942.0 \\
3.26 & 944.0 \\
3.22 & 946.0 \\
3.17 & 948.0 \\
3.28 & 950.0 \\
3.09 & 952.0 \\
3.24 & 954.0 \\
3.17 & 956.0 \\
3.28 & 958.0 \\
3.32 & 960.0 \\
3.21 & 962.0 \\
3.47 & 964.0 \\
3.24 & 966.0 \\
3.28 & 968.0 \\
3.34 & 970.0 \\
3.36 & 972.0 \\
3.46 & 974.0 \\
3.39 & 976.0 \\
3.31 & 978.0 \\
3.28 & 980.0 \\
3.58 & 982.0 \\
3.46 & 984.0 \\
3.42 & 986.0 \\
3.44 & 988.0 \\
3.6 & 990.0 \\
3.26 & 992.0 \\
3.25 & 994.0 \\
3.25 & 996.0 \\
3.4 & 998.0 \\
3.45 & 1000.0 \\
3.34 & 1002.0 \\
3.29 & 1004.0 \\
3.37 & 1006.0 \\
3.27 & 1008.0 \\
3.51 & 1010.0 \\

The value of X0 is -0.032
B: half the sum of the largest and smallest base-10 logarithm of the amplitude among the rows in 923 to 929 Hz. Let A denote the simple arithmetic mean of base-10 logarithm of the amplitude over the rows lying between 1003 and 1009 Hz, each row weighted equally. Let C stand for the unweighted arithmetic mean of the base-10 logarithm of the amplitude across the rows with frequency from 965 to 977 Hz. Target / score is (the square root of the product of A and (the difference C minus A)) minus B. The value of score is -0.45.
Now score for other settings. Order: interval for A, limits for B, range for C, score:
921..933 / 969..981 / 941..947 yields -0.46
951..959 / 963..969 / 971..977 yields -0.41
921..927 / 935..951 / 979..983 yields -0.36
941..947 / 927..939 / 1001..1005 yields -0.42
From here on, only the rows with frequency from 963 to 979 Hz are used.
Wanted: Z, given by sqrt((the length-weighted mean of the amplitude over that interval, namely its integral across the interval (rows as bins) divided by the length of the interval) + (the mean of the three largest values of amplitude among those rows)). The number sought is 2.61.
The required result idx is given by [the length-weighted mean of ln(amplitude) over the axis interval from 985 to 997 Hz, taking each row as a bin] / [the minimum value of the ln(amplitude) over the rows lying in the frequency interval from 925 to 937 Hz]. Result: 1.08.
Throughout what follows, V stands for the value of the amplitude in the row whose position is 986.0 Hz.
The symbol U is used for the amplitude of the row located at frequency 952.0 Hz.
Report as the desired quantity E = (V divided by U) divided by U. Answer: 0.36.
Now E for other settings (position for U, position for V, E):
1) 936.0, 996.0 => 0.33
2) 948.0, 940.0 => 0.30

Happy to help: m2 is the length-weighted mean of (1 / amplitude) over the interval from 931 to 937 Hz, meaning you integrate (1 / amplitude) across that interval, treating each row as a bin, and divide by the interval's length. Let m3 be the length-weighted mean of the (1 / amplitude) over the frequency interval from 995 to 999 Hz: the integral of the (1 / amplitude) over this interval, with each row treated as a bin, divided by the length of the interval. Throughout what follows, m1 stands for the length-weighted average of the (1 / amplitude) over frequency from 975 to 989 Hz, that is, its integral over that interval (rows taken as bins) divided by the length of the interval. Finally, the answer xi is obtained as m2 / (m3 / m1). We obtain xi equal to 0.310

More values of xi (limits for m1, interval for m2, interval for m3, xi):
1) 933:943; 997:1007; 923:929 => 0.297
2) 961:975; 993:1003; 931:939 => 0.286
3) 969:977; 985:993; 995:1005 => 0.288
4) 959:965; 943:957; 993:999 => 0.309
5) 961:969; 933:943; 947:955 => 0.308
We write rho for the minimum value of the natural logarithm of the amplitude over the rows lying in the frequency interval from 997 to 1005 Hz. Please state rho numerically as 1.19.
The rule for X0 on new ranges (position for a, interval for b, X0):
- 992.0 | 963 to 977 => -0.033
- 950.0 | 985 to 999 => -0.039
